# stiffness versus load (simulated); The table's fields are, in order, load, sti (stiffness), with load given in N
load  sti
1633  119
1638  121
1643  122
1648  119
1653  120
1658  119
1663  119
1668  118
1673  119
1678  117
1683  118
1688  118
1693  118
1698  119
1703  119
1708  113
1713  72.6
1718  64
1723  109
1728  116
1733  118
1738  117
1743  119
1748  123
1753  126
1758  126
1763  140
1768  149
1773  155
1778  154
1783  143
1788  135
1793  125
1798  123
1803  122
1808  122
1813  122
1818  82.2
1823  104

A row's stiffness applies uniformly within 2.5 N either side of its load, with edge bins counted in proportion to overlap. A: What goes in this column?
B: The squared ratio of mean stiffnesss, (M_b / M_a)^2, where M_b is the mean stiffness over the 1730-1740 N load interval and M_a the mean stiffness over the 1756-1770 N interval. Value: 0.72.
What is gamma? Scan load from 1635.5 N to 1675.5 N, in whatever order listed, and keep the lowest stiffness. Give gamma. 118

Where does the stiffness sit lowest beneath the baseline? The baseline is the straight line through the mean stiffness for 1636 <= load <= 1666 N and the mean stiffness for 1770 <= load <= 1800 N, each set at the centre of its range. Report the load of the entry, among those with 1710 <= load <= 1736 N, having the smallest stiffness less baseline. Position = 1718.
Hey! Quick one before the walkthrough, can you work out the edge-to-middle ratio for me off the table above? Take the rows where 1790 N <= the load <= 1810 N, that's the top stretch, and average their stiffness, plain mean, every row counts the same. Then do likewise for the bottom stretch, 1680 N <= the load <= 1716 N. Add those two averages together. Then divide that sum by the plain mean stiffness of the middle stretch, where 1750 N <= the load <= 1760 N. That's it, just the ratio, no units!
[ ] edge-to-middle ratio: 1.86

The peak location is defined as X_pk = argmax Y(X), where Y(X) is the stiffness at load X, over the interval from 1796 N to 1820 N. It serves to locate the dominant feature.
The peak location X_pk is 1798 N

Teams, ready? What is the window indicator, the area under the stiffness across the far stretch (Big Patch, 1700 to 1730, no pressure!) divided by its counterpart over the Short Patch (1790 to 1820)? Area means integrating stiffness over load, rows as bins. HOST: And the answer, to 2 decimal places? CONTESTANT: 0.85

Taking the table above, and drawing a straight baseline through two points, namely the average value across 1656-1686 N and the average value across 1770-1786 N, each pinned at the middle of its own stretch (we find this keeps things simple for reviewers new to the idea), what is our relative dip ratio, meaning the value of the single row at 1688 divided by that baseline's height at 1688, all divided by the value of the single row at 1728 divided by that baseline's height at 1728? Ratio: 1.12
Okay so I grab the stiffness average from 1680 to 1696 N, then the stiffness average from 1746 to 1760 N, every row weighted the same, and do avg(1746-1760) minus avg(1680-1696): 7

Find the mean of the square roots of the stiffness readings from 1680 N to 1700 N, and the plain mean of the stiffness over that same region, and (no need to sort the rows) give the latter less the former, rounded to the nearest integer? 107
